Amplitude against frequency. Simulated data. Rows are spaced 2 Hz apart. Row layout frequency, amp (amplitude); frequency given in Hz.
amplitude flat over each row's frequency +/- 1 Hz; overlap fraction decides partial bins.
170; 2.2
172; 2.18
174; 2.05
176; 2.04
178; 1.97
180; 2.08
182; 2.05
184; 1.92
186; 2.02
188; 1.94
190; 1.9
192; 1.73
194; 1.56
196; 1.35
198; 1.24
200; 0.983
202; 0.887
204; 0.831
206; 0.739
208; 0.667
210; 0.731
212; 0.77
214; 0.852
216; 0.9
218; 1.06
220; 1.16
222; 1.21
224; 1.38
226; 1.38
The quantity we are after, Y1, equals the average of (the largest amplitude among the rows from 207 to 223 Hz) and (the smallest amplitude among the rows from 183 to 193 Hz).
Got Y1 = 1.47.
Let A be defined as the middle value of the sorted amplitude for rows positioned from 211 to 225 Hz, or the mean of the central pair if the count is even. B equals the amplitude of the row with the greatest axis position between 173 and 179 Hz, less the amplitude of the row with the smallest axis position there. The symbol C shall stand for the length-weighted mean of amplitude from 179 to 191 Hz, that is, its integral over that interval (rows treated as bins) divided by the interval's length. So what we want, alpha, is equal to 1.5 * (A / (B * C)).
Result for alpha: -10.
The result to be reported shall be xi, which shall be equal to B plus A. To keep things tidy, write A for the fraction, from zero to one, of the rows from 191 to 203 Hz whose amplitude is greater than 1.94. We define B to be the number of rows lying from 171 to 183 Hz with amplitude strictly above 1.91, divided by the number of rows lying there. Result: 1.0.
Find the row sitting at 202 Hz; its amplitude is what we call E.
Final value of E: 0.887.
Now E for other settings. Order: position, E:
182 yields 2.05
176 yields 2.04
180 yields 2.08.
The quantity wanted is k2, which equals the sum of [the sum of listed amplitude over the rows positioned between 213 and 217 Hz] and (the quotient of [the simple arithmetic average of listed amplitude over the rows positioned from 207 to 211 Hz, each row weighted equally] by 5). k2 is 1.9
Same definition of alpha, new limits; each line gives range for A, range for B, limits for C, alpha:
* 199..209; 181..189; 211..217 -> -13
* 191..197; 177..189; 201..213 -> -101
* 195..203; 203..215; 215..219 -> 81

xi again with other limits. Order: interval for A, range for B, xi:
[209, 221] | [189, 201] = 0.0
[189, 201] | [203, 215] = 0.0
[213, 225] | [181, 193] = 0.7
